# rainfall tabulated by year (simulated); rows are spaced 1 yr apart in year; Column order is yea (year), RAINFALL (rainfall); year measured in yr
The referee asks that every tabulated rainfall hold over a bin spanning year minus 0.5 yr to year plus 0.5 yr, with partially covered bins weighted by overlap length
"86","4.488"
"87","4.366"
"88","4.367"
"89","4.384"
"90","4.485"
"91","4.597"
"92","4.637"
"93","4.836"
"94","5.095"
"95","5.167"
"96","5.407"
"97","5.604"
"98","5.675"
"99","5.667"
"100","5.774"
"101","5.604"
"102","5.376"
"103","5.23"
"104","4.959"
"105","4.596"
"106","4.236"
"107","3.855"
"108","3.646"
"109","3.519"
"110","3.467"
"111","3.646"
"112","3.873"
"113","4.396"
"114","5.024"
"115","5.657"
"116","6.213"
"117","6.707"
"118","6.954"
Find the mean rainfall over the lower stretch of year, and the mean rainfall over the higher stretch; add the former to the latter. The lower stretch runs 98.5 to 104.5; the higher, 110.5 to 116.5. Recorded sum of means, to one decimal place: 10.2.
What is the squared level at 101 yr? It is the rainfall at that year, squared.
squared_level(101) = 31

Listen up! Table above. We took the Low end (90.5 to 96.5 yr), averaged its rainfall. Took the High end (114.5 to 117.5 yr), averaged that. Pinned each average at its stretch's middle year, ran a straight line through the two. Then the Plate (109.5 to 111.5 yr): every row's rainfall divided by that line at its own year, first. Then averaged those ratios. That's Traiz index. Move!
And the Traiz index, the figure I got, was 0.60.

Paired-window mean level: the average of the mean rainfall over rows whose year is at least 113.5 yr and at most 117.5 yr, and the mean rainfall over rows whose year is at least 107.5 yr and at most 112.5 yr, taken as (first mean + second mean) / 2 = 4.77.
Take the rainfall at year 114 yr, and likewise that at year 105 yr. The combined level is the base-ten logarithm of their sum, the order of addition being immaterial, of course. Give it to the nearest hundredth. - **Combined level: 0.98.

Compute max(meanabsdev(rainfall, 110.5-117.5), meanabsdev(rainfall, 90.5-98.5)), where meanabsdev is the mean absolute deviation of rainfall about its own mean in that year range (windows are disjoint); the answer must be 0.96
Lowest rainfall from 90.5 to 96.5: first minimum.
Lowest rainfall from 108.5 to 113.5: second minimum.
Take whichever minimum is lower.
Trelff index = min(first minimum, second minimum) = 3.47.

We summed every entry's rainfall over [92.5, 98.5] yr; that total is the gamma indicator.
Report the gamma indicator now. 32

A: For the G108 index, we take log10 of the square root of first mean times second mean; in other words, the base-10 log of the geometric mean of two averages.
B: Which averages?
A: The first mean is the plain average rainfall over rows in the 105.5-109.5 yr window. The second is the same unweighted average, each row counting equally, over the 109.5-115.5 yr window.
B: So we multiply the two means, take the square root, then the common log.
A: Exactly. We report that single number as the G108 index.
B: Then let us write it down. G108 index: 0.610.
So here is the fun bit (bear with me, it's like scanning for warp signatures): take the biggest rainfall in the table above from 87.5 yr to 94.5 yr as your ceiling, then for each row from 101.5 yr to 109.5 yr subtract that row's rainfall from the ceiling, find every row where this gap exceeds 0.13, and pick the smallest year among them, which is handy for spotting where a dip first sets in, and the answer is 104 yr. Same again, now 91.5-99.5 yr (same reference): 92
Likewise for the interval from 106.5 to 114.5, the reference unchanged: 107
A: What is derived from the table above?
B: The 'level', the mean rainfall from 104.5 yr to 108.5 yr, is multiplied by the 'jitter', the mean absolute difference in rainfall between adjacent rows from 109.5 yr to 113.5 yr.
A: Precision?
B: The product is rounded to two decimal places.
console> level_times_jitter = 1.26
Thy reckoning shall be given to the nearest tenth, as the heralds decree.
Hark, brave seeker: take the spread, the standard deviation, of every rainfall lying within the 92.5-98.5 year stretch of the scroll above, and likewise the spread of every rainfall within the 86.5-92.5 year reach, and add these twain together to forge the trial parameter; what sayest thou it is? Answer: 0.4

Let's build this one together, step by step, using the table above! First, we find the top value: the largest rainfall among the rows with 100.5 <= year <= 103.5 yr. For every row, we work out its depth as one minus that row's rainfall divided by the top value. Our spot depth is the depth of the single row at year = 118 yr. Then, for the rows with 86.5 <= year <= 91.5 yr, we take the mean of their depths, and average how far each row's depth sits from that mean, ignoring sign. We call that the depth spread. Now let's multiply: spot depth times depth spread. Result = -0.003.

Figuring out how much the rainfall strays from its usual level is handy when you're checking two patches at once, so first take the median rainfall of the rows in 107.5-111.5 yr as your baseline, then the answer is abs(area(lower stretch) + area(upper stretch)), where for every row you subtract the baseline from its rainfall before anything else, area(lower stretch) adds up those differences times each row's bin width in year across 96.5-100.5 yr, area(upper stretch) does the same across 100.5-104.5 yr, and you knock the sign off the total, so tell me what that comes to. 15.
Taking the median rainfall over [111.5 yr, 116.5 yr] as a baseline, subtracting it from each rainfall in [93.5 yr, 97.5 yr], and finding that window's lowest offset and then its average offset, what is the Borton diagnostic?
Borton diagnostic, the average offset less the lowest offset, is 0.22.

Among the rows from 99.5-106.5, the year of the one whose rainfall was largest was 100 yr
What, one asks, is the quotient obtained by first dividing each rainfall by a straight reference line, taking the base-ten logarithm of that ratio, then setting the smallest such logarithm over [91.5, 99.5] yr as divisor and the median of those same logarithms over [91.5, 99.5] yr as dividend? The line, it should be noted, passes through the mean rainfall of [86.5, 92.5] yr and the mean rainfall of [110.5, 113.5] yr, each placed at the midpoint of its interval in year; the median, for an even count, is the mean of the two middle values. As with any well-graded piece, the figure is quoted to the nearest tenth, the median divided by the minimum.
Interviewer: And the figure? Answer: 4.1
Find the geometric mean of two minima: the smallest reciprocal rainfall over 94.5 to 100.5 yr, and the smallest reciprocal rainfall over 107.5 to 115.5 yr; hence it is 0.175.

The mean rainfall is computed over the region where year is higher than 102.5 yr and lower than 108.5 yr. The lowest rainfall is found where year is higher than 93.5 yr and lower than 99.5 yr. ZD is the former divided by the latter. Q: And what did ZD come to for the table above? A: 0.87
